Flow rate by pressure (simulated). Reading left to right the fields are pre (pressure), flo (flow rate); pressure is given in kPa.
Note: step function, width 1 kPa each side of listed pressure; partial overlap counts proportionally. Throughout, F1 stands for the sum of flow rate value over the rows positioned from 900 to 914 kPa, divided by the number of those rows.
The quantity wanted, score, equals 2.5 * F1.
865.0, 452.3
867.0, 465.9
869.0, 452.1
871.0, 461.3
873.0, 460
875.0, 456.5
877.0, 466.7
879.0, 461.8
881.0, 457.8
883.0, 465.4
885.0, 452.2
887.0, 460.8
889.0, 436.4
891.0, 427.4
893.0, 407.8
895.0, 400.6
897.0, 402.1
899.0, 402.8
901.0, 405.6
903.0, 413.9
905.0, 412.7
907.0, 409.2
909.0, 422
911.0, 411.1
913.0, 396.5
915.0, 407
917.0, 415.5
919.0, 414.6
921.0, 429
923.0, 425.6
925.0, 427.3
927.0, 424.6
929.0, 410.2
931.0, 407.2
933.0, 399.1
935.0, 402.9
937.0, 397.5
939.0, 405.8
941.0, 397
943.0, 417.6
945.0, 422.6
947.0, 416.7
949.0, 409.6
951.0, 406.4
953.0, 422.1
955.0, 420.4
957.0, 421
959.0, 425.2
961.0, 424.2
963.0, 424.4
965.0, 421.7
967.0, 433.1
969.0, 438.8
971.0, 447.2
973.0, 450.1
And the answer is 1025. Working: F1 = 410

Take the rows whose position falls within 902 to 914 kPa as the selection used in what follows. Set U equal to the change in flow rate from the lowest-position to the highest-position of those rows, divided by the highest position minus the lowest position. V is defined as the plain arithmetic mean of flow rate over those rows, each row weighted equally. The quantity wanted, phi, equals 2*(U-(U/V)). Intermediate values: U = -1.7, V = 411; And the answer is -3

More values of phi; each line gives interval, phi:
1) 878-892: -6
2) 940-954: 4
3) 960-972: 5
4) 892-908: 0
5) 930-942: -2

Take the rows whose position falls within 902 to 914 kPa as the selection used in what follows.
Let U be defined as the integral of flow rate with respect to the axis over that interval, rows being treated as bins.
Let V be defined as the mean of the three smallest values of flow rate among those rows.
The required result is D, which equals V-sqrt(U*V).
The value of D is -1009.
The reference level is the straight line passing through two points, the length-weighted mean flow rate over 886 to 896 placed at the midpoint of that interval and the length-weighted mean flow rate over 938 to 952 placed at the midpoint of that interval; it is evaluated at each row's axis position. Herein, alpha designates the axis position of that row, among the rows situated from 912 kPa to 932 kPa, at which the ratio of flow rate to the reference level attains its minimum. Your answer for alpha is 913.0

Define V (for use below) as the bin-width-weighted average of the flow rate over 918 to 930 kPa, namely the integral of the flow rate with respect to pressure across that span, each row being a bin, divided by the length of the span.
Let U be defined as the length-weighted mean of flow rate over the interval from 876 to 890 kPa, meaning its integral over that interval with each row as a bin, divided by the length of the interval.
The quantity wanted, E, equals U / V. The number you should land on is 1.08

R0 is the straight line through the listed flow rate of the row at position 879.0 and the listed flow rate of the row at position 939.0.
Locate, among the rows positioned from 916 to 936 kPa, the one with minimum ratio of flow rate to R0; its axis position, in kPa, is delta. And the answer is 933.0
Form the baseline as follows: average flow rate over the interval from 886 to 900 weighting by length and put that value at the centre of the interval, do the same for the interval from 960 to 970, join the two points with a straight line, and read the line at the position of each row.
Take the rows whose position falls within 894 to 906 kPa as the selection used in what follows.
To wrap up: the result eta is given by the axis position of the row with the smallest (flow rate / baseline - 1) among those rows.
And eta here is 895.0 kPa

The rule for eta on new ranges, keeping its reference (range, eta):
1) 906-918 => 913.0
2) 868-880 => 869.0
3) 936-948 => 941.0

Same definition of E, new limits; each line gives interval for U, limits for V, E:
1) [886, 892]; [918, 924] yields 1.04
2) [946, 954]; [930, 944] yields 1.02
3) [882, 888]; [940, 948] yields 1.11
